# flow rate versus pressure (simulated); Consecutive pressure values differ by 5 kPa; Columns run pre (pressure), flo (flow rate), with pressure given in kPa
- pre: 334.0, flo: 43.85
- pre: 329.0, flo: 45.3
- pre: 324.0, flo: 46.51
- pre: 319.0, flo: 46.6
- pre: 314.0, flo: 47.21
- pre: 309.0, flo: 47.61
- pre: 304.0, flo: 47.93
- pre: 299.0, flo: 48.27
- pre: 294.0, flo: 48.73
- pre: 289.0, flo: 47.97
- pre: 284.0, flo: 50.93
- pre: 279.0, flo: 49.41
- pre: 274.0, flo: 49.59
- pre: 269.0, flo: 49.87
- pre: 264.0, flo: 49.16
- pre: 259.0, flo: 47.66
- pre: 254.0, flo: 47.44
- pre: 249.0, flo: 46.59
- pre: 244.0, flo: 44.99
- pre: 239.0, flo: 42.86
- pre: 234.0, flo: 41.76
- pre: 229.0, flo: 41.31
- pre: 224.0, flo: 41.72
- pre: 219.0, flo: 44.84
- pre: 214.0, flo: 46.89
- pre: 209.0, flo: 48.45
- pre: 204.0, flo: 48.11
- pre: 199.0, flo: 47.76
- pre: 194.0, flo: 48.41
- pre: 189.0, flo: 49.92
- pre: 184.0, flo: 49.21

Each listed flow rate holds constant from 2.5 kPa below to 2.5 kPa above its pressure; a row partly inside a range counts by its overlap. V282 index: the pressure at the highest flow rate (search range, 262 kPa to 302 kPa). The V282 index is 284.0 kPa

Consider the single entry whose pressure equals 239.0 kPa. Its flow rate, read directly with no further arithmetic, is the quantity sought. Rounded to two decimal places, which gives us 42.86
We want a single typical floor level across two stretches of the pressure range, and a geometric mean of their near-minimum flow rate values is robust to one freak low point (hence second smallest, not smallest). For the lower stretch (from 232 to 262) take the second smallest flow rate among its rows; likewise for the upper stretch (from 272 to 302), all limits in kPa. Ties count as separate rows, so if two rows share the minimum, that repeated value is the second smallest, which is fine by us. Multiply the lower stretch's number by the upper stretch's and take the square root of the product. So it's 45.5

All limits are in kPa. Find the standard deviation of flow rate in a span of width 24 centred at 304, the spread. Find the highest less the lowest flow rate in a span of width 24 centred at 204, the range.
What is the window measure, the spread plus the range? 2.1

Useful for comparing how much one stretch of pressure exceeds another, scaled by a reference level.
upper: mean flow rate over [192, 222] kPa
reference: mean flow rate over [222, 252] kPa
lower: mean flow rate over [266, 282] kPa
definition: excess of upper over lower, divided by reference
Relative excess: -0.05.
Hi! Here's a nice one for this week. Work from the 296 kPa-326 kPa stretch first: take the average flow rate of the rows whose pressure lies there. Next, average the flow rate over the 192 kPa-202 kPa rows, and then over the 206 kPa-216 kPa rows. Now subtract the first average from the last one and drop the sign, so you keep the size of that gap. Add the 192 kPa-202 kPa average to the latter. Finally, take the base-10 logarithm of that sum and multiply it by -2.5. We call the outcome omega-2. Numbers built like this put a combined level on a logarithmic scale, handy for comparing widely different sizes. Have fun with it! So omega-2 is -4.21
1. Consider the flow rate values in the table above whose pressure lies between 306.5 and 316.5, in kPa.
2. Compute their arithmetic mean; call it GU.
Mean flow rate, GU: 47.4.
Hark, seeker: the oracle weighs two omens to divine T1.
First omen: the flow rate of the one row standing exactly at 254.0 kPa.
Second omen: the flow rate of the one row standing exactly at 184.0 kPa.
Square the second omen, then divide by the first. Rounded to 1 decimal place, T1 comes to 51.0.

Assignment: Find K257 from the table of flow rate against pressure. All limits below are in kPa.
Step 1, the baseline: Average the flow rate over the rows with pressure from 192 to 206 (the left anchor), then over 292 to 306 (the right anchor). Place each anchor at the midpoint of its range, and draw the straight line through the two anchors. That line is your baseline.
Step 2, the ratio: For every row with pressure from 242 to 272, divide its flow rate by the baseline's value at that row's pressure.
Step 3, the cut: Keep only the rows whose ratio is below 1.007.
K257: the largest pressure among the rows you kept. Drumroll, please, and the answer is 259.0 kPa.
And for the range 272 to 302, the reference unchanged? 299.0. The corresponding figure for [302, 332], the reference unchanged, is 329.0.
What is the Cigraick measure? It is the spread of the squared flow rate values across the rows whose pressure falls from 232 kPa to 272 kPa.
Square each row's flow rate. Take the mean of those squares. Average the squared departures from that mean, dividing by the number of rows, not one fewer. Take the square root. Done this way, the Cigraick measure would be 247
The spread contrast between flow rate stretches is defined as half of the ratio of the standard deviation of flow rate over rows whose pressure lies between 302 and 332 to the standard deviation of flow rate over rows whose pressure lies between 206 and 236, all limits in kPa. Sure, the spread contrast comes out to 0.16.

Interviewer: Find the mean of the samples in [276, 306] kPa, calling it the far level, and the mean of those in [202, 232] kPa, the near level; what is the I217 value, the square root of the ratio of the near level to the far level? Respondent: 0.96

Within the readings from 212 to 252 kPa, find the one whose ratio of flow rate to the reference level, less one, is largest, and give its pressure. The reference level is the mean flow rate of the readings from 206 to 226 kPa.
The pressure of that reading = 214.0 kPa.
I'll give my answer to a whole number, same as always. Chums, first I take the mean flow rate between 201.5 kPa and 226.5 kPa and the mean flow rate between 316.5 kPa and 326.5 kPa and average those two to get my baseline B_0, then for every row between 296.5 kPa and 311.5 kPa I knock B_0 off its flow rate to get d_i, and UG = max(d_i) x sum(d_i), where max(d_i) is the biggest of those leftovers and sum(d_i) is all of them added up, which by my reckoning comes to 10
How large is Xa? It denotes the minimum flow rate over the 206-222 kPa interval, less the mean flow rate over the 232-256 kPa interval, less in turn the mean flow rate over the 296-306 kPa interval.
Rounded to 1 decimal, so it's -48.0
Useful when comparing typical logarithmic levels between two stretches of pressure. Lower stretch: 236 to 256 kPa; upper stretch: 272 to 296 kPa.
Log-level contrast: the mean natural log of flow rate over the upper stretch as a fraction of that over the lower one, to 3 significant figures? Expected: 1.02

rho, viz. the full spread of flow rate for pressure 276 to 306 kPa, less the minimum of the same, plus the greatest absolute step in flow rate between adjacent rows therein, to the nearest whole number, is -42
